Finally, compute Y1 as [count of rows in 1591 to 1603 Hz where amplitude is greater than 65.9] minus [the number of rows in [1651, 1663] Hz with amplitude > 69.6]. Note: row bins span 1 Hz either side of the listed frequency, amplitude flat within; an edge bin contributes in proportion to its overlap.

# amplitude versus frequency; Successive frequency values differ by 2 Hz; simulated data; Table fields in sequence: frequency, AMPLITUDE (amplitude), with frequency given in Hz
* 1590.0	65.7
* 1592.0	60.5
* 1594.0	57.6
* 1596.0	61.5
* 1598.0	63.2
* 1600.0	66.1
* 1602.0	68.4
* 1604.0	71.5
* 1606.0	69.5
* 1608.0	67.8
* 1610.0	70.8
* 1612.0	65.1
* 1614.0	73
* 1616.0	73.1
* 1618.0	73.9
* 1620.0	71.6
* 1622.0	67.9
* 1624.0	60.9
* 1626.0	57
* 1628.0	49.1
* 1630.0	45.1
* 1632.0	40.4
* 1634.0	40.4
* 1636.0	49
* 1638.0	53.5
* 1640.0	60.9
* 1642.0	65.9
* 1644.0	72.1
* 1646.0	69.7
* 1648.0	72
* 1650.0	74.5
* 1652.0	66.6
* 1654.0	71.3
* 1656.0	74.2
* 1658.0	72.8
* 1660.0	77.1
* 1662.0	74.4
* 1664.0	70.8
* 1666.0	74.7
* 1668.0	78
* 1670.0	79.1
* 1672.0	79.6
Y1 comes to -3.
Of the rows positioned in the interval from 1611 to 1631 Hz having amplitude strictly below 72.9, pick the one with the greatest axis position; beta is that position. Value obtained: 1630.0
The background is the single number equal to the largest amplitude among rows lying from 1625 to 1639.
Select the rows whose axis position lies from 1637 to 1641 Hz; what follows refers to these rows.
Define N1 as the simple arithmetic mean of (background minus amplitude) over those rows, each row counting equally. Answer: 0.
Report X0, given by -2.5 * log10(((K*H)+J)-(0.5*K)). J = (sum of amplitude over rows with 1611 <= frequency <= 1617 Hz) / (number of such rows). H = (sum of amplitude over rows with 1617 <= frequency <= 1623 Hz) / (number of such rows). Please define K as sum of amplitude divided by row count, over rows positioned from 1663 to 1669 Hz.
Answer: -9.32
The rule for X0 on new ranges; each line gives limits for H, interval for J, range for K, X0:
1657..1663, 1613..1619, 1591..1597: -9.14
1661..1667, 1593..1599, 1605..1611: -9.27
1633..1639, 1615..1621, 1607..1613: -8.79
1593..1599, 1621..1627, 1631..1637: -8.57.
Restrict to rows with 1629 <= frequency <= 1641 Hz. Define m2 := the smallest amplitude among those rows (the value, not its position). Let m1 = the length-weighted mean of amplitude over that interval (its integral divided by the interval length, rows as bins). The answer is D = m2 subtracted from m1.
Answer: 7.8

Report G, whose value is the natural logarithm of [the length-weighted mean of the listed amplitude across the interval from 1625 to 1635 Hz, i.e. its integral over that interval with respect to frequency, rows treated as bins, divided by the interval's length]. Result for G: 3.84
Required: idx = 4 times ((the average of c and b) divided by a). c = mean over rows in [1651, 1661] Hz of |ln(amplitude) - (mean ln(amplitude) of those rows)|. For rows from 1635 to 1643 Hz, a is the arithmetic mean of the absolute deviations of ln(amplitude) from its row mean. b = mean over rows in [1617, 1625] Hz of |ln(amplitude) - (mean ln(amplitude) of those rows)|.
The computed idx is 1.9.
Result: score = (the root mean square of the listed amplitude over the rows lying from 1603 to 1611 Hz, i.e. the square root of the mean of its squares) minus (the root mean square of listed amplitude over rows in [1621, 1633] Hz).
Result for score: 16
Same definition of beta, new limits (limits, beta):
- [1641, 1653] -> 1652.0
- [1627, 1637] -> 1636.0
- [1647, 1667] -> 1664.0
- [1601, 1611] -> 1610.0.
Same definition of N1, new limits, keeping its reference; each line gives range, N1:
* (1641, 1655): -13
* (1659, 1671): -19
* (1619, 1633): 1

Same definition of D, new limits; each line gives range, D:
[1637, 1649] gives 12.2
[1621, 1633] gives 13.0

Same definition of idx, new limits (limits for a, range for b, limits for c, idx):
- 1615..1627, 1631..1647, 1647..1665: 5.2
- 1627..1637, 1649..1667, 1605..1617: 1.7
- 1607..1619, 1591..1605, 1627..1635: 6.8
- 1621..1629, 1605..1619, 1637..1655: 2.3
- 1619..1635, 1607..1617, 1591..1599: 0.7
